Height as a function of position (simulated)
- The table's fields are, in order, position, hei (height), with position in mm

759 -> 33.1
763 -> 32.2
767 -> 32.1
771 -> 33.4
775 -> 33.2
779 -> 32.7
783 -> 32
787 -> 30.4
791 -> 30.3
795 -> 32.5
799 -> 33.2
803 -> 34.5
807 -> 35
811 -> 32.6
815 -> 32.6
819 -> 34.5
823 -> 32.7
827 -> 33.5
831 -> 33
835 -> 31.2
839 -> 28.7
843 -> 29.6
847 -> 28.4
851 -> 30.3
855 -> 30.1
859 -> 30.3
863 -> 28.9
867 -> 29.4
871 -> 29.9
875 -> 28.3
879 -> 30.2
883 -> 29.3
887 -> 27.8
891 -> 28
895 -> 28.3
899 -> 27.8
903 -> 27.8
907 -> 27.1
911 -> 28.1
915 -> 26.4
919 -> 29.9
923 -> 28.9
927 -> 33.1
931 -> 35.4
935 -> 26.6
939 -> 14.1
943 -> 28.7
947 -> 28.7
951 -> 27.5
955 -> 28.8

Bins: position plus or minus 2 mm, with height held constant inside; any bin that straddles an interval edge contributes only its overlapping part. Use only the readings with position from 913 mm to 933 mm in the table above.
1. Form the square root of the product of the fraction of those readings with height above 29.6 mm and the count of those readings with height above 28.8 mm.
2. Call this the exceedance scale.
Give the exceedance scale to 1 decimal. 1.5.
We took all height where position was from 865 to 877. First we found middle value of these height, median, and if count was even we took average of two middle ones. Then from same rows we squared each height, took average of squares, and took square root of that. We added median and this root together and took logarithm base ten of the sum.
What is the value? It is 1.768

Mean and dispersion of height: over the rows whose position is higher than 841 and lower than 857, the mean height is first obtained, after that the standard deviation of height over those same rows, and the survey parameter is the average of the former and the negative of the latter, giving 14.4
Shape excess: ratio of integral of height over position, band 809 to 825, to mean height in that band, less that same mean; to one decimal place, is -17.1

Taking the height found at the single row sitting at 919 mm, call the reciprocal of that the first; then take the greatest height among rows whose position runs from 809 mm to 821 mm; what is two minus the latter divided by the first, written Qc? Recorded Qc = -1030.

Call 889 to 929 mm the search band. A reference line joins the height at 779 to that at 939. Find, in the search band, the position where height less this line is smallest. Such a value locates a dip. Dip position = 891 mm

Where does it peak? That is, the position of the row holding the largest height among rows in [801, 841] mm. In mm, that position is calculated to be 807 mm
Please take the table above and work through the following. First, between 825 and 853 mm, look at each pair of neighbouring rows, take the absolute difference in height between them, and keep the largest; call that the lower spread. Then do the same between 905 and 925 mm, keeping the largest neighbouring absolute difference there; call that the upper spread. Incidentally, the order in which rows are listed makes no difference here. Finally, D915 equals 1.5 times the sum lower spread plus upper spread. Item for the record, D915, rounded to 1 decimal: 9.0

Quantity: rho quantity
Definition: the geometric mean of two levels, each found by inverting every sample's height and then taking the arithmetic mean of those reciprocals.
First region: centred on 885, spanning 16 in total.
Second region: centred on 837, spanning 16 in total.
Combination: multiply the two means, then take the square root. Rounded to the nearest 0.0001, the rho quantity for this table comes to 0.0337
